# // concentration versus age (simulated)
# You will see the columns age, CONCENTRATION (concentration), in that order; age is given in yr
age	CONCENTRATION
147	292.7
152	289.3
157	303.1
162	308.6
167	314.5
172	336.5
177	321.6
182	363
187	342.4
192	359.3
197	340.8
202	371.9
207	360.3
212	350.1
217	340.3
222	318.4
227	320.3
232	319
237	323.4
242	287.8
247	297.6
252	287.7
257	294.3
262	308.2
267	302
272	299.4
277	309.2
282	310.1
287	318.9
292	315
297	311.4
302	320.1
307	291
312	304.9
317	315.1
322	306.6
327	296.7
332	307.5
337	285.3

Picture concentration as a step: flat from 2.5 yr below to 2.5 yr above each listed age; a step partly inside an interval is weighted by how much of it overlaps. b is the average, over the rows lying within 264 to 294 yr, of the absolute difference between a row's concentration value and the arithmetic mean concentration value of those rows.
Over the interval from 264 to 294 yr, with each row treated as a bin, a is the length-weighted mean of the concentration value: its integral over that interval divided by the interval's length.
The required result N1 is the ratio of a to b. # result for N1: 55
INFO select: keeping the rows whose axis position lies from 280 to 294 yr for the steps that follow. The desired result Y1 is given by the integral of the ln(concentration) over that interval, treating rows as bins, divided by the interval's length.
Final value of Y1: 5.75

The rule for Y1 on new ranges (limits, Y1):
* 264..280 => 5.72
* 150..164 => 5.70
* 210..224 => 5.82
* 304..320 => 5.72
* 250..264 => 5.69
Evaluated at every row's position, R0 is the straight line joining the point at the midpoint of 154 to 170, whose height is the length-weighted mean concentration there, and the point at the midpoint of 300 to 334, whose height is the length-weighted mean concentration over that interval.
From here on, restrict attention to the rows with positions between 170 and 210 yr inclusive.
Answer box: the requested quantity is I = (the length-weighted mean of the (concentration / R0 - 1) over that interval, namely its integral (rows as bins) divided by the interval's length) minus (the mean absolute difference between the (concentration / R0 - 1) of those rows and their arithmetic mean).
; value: 0.09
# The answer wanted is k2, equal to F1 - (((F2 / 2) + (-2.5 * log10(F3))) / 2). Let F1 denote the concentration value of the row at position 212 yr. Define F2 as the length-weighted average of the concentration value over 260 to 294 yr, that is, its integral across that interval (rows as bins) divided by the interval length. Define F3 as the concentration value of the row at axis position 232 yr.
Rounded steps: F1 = 350.1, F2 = 309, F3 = 319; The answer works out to 276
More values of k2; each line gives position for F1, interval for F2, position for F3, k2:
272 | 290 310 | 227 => 225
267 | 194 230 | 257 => 219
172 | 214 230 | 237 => 258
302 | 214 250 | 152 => 244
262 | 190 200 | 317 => 224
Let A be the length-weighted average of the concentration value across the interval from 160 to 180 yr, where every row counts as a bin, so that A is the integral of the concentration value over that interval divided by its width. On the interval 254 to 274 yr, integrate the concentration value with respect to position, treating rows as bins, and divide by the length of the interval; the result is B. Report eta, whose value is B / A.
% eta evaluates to 0.93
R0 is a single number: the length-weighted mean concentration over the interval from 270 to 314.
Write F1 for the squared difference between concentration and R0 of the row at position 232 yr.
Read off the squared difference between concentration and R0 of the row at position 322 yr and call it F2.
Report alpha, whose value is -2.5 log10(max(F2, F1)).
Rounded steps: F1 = 99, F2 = 6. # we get -5.0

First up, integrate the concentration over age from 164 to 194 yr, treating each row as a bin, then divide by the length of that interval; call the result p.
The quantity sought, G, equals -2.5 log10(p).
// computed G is -6.32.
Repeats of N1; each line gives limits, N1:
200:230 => 20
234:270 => 32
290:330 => 39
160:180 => 37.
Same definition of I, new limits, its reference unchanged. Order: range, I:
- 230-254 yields -0.06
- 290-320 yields -0.01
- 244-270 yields -0.05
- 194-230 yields 0.07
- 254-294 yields -0.02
